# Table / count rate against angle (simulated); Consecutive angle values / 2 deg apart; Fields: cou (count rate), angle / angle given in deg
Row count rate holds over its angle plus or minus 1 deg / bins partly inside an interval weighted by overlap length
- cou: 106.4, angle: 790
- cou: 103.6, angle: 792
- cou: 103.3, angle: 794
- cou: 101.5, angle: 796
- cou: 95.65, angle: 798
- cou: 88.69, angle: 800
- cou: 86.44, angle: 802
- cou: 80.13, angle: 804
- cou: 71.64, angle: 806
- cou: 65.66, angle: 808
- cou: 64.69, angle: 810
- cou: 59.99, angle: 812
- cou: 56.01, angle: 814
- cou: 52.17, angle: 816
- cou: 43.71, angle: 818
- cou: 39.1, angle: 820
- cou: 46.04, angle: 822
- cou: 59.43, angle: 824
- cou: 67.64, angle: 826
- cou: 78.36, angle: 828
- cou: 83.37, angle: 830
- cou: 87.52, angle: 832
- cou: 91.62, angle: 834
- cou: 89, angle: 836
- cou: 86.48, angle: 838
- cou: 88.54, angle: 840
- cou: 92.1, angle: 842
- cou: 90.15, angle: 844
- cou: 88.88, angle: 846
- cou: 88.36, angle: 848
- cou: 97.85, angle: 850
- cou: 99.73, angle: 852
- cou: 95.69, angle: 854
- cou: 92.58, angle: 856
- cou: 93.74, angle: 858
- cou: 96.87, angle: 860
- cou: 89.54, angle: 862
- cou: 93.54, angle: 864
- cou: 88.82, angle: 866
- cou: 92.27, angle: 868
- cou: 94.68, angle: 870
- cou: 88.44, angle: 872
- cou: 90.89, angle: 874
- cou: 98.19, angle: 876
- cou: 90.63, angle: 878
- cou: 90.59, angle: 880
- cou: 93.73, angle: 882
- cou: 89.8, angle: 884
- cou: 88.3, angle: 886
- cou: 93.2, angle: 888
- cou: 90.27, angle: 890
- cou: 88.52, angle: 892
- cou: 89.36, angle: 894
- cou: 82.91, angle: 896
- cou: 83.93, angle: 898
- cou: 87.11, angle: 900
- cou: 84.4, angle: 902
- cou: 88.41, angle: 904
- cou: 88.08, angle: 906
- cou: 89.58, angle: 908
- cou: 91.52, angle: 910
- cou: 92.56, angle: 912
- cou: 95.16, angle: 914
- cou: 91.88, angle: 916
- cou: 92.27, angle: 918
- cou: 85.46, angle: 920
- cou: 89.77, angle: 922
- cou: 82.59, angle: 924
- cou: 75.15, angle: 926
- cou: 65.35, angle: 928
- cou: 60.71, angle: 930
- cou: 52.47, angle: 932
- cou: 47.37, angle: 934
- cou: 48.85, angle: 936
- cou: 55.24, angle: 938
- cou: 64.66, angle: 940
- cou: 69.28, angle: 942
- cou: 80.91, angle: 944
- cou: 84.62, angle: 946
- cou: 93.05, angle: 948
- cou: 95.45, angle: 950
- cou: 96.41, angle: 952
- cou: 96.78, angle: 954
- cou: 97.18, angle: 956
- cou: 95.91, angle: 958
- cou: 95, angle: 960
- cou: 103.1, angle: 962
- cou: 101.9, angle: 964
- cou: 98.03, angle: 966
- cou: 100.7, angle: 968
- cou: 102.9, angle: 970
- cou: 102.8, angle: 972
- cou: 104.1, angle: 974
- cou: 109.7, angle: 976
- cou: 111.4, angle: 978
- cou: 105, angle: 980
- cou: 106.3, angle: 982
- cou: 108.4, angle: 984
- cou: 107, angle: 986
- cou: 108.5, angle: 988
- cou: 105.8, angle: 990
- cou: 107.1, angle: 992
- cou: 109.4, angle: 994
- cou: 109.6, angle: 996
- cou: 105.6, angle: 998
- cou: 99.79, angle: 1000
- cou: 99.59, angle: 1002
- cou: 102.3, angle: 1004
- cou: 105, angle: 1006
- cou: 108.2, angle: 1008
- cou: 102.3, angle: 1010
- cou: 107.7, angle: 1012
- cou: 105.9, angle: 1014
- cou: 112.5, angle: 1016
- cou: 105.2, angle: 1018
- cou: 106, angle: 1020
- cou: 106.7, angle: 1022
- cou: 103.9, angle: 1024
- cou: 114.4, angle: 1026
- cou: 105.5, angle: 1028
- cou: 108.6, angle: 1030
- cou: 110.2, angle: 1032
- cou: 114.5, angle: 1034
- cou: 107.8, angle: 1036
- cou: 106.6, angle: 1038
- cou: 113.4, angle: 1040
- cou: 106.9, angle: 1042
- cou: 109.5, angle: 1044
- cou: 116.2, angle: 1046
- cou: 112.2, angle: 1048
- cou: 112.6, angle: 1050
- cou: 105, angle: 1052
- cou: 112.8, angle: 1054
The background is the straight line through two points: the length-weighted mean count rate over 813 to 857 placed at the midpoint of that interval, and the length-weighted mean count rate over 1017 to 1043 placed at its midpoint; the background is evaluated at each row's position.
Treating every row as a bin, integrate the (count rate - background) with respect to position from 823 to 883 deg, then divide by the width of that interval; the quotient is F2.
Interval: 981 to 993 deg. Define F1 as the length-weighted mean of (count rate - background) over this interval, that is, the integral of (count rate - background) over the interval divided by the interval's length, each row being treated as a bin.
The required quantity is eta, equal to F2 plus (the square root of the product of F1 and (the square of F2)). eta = 29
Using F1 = 5.5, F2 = 9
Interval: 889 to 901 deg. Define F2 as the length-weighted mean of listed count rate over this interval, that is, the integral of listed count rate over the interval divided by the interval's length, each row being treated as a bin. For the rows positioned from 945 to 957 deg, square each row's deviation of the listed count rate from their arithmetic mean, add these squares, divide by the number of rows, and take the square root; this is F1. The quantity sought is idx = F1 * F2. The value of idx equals 380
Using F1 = 4.4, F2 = 87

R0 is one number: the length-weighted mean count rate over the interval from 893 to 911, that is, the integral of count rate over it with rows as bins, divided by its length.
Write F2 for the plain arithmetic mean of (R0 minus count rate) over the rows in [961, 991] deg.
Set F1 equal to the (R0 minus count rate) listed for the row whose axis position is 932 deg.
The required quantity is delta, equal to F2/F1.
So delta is -0.5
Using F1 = 34.8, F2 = -18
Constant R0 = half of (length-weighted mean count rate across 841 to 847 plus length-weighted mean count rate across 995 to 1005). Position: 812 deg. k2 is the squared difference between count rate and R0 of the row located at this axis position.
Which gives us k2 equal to 1361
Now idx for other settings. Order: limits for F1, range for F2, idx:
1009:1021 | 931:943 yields 174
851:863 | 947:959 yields 310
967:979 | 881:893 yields 353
